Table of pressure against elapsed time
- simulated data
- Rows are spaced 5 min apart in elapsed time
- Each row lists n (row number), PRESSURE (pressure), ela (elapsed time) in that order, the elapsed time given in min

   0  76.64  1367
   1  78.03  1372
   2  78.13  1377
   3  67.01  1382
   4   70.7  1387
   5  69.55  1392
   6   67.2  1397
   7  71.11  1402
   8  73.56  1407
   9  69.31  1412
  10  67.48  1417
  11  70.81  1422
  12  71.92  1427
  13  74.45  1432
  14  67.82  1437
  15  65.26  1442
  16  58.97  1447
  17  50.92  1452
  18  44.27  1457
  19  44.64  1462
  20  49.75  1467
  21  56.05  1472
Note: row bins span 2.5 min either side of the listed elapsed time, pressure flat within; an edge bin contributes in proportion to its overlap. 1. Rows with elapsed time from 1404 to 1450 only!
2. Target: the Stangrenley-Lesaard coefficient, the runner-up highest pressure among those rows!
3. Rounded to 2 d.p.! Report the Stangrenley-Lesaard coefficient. 73.56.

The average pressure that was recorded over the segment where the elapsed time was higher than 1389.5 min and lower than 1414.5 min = 70.1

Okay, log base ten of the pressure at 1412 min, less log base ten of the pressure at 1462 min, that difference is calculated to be 0.19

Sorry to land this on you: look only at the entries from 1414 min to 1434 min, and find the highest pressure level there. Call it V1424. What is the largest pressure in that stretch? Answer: 74.45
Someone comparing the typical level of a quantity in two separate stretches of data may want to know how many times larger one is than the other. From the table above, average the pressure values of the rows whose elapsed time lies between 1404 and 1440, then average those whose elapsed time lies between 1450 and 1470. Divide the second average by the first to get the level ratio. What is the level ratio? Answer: 0.67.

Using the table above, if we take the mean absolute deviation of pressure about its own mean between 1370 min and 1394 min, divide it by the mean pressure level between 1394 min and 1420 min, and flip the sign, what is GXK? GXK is -0.062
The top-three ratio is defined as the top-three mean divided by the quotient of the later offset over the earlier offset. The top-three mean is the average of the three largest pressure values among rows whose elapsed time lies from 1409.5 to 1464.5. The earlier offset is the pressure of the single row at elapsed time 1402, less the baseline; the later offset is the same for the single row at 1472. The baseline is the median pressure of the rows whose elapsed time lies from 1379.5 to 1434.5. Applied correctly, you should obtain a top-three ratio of -2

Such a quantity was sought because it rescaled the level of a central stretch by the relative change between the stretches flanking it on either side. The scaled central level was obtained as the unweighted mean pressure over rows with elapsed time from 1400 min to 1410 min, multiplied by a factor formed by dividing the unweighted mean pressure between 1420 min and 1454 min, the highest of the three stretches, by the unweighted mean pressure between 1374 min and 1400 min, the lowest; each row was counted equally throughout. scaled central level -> 67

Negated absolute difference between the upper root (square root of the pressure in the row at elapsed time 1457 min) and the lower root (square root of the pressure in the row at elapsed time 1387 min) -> -1.8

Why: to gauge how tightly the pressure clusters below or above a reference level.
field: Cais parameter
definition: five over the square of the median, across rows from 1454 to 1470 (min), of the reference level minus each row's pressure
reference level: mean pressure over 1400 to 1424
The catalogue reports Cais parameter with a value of 0.0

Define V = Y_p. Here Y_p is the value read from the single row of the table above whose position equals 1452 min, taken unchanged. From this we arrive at 50.92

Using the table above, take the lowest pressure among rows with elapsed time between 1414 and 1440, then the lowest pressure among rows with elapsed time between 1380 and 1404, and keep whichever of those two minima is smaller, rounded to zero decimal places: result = 67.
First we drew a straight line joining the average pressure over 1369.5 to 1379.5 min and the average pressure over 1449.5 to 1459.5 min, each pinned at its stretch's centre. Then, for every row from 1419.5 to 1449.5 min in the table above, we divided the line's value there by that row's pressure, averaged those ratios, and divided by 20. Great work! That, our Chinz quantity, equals 0.041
